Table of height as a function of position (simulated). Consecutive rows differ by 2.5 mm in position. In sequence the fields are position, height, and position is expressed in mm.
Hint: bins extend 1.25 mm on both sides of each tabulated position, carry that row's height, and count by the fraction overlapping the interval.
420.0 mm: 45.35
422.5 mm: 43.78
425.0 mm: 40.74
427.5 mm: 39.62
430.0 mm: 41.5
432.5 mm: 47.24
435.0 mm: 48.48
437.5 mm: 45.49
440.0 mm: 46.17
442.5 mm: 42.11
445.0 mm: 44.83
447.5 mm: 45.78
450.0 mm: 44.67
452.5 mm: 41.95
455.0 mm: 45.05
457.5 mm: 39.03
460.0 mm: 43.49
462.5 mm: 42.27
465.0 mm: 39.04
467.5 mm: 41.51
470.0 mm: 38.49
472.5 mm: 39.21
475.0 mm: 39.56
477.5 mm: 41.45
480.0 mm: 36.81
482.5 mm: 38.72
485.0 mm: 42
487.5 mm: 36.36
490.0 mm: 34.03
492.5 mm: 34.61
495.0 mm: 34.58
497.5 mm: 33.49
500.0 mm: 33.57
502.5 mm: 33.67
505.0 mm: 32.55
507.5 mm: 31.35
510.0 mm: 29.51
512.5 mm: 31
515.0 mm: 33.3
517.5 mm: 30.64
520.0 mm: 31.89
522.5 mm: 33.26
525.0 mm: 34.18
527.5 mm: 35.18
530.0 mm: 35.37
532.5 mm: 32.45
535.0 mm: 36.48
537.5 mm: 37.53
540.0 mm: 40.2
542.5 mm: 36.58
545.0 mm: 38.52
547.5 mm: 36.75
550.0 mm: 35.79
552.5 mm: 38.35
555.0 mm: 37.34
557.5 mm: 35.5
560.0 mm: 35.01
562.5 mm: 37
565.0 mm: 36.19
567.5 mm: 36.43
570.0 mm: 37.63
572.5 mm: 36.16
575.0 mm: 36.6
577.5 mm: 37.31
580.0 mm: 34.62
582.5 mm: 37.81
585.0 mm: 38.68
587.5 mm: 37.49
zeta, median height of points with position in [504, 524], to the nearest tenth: 31.6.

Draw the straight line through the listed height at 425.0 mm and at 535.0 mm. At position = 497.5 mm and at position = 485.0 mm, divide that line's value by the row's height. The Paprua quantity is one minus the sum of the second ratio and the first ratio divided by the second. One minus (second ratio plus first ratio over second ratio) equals -1.15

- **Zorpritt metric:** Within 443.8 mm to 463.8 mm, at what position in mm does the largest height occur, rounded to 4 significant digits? 447.5 mm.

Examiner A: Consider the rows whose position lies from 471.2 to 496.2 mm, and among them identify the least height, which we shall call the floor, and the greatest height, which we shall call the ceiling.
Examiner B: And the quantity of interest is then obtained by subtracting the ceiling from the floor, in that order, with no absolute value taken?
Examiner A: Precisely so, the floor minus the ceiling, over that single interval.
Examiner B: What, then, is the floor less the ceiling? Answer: -8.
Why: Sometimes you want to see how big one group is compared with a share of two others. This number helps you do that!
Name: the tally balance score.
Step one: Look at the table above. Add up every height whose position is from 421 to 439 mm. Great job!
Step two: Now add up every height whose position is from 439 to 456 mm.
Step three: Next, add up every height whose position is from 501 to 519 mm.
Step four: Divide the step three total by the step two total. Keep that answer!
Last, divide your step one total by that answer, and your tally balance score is 429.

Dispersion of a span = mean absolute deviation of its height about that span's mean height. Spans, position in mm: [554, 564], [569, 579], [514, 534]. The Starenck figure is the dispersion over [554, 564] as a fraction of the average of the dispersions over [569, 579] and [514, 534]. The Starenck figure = 1.1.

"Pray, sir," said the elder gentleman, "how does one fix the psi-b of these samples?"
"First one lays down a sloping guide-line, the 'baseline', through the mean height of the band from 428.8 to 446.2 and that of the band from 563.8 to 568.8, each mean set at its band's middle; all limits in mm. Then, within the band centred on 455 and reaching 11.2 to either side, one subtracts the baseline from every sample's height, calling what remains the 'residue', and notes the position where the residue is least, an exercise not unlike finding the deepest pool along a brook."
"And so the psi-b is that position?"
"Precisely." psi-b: 457.5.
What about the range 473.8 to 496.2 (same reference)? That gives 490.0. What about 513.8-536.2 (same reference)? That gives 517.5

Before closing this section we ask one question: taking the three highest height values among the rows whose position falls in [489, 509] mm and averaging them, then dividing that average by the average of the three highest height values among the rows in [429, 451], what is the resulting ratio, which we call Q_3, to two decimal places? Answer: 0.73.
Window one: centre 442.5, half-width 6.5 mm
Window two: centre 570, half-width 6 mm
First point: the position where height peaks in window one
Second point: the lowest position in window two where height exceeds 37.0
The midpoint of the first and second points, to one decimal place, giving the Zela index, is 505.0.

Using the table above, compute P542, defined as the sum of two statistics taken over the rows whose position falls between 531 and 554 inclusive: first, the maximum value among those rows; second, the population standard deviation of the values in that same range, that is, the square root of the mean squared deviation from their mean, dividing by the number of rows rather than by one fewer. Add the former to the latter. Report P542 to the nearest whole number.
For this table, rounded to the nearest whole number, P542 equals 42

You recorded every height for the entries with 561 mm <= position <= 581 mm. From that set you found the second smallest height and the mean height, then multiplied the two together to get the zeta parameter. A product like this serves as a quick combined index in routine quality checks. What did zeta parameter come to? 1320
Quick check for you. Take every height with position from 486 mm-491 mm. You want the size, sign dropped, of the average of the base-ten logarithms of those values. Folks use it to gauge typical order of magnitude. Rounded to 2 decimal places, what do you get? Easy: 1.55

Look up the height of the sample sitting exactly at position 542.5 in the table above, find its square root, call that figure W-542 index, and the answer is 6.05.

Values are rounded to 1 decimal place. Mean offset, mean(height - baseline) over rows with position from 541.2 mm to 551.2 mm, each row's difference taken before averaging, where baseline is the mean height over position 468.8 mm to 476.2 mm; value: -2.2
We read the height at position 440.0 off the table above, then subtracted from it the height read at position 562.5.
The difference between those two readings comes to 9.2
